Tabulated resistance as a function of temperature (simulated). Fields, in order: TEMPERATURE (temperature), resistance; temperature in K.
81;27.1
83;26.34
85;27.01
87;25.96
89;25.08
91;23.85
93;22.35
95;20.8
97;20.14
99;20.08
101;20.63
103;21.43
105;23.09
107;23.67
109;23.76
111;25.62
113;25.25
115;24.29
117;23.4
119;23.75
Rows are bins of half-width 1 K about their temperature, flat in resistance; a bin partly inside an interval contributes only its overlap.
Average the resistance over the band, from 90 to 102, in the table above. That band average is 21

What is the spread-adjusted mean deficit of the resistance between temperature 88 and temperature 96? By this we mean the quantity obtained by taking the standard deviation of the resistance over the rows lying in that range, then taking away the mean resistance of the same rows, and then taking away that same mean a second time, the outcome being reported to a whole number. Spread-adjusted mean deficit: -44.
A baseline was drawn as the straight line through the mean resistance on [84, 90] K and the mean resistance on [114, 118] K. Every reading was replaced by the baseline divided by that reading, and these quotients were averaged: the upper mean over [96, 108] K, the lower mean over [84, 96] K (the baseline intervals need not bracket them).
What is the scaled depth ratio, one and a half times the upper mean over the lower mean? 1.62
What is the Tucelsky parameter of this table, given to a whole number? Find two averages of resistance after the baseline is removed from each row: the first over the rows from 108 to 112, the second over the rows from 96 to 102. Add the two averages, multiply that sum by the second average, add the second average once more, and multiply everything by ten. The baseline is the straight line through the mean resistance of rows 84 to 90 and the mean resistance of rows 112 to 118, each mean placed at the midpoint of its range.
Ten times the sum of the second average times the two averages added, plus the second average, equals 197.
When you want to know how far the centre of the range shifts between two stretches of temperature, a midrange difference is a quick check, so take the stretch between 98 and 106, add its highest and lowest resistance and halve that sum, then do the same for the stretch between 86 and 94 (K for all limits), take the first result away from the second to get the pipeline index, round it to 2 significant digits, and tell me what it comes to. 2.6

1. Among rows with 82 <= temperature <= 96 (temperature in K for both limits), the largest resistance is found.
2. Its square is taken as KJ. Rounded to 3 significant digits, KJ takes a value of 730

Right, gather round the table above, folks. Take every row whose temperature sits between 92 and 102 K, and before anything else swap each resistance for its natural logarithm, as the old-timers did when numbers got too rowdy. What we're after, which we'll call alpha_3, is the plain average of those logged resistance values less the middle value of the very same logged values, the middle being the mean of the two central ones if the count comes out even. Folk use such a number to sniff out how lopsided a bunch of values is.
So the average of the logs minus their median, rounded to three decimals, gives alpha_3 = 0.007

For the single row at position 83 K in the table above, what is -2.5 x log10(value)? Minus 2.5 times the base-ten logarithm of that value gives -3.55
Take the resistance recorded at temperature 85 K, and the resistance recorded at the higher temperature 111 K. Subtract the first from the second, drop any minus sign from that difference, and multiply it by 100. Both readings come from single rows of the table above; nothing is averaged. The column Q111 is 139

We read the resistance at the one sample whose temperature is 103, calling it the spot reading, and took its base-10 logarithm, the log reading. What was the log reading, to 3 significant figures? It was 1.33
